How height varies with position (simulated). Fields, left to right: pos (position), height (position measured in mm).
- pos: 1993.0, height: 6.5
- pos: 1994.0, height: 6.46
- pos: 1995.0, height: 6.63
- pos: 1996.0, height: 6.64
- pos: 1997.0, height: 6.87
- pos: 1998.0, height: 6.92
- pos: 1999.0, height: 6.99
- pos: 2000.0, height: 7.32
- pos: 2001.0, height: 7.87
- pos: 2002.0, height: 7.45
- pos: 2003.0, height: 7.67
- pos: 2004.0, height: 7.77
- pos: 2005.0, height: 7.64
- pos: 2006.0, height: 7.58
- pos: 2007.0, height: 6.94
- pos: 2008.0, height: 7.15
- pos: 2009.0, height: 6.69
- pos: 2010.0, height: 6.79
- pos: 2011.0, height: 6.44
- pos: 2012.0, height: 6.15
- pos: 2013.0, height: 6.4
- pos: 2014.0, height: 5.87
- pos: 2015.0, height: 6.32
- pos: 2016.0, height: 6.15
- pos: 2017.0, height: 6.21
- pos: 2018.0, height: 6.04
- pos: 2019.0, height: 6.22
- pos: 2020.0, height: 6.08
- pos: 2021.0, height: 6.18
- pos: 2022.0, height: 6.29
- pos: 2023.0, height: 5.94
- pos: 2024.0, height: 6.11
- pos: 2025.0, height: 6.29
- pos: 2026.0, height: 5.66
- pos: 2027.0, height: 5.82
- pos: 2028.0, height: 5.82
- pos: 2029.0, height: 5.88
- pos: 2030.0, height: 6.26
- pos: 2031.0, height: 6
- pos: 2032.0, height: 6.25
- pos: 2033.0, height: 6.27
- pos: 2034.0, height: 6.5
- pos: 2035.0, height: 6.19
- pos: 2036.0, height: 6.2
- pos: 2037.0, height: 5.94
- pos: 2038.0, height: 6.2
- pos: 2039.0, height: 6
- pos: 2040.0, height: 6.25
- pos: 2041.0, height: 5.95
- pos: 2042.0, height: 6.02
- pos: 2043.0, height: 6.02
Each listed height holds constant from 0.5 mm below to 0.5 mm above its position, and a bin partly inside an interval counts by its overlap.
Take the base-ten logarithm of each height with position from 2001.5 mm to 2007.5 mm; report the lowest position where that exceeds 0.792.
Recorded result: 2002.0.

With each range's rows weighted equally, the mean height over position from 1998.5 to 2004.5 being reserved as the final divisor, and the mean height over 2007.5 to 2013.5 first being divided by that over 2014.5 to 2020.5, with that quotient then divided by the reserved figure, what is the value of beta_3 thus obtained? 0.142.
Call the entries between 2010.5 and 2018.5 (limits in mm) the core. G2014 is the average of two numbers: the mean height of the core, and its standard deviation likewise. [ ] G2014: 3.19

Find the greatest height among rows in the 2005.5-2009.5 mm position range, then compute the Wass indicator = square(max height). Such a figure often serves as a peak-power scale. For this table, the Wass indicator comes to 57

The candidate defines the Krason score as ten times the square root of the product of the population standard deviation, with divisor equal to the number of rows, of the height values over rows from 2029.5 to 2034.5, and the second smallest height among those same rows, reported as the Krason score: 10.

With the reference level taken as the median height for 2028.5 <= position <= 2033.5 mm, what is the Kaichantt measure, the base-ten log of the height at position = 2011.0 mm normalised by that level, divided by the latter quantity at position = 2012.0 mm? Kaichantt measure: -1.9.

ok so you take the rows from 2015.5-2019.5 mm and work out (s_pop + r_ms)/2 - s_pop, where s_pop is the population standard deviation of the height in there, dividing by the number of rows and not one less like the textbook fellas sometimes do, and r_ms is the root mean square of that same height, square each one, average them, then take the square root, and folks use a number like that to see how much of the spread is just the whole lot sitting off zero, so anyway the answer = 3.042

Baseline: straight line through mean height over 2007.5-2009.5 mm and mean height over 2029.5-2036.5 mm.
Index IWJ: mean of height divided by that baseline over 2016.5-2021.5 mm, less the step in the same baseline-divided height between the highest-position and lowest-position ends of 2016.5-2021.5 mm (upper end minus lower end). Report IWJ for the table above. 0.92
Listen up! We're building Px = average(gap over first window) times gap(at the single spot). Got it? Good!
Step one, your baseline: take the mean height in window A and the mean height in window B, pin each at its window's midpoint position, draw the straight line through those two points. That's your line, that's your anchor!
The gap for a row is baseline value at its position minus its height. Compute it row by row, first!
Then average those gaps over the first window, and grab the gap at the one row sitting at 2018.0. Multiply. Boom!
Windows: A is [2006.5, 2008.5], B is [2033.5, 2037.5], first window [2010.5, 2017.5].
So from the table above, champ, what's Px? 0.44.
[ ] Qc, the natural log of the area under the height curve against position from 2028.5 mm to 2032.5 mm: 3.2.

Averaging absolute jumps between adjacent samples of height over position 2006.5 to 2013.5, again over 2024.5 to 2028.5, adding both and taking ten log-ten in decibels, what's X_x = -2.7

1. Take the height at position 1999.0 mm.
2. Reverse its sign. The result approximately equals -6.99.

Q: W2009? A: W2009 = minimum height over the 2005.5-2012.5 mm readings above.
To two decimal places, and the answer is 6.15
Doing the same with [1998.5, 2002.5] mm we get 6.99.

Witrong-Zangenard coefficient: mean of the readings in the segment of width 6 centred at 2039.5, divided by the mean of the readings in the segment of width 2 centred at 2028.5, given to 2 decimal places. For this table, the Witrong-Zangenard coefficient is 1.04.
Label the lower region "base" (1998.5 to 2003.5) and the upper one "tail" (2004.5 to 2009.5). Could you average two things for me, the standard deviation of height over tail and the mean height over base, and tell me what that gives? 3.9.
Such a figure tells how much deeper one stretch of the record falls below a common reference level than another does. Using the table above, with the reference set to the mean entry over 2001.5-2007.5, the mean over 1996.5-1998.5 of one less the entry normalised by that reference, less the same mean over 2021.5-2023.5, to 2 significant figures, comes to -0.10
